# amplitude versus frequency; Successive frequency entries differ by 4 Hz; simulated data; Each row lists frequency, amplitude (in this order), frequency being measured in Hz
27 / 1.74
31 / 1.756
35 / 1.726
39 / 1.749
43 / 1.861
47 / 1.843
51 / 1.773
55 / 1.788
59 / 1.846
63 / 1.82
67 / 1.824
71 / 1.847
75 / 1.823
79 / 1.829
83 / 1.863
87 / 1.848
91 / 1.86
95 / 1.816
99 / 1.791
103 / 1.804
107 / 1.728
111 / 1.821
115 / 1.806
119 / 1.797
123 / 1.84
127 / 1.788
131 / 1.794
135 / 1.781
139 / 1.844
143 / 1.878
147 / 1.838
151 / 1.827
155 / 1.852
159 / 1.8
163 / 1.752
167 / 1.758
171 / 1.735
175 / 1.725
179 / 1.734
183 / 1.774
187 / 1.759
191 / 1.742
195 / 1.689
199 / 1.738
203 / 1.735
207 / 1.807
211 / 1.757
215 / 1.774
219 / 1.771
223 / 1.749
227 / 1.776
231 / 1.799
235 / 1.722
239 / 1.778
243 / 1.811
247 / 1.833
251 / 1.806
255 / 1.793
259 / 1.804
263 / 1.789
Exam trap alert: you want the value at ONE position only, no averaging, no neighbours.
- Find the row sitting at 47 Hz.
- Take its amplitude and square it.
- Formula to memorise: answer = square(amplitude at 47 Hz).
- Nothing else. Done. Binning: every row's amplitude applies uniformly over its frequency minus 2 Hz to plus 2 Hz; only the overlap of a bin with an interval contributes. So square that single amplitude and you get 3.4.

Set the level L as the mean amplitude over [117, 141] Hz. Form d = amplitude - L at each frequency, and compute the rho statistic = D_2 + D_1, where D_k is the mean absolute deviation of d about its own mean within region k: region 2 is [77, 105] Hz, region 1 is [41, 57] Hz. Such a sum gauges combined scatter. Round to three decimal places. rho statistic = 0.059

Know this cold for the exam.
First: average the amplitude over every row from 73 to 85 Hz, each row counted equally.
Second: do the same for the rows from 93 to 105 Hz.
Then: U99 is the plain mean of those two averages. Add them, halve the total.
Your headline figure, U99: 1.82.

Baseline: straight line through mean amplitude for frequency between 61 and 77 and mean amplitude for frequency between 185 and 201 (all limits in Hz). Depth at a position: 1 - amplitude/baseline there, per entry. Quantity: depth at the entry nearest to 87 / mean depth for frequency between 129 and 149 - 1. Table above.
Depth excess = -0.4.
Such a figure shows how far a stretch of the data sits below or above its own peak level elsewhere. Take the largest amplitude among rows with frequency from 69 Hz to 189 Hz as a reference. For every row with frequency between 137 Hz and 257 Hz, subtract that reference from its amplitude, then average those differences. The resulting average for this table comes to -0.099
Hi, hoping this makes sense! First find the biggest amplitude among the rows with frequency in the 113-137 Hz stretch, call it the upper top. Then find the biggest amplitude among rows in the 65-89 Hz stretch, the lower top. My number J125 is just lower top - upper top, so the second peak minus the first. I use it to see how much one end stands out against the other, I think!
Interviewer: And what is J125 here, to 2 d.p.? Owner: 0.02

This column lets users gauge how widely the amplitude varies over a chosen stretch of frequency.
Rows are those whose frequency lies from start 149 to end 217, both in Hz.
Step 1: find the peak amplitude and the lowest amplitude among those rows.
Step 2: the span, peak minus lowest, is 0.163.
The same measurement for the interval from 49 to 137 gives 0.135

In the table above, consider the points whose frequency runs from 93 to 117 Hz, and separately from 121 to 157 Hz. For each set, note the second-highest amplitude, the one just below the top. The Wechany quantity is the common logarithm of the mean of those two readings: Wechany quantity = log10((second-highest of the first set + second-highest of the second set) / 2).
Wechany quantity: 0.263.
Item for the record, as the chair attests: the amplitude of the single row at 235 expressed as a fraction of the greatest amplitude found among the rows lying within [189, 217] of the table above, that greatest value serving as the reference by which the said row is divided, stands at 0.95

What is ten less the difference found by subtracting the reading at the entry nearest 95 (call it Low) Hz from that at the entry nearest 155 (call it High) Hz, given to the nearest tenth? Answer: 10.0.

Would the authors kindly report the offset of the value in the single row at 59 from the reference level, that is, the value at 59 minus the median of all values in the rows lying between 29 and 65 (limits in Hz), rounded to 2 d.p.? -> 0.06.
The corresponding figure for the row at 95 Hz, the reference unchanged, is 0.03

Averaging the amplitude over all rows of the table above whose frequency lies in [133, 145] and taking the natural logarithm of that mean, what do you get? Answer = 0.607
